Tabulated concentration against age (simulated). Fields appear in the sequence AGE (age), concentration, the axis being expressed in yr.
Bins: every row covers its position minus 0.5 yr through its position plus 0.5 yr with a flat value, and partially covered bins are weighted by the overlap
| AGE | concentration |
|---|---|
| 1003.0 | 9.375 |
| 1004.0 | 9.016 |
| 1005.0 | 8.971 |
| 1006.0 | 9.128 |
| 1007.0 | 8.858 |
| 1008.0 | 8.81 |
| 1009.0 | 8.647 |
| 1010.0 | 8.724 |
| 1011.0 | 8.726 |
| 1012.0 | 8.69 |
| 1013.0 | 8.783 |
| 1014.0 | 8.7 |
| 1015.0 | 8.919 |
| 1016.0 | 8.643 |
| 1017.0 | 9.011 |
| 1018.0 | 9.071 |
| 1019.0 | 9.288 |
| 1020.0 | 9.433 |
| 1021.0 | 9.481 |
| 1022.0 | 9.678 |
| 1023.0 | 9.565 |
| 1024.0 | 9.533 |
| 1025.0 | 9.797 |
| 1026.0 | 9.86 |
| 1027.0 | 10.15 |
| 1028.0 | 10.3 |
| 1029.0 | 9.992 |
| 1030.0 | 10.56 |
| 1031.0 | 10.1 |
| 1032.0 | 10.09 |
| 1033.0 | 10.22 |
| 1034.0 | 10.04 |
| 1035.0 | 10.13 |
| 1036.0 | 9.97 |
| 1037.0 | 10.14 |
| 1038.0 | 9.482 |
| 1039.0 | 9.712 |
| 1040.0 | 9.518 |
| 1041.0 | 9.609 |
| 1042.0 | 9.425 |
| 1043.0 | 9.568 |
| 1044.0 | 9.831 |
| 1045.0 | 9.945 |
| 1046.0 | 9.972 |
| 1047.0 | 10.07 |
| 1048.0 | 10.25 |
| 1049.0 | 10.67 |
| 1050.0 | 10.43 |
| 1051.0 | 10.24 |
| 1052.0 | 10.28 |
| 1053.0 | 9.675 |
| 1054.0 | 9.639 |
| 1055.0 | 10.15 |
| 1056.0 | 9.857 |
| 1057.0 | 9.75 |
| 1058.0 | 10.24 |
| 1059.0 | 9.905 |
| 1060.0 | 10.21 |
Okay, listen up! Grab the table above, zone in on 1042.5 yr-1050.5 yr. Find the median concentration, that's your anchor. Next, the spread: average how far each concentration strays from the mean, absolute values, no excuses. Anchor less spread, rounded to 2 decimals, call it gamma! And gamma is 9.75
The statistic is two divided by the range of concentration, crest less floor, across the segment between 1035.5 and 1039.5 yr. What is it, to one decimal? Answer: 3.0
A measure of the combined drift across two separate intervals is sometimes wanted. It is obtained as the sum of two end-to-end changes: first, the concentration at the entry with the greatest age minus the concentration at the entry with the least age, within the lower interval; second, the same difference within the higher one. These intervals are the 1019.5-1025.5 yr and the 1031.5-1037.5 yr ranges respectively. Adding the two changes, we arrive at 0.41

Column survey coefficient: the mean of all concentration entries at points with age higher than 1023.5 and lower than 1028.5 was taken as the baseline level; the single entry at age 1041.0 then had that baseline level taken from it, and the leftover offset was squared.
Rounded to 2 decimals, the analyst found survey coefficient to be 0.10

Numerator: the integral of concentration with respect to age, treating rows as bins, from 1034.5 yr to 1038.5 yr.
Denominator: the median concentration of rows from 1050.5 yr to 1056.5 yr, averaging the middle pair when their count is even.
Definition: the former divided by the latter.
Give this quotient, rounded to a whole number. 4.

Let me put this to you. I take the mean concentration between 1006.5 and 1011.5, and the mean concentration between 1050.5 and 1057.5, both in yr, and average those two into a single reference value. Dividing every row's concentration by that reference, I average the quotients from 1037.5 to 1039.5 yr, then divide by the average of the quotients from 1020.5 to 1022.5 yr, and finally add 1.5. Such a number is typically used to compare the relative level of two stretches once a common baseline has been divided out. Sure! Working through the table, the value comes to 2.50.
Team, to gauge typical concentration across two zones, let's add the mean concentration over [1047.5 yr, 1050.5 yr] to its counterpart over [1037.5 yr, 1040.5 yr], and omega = 20.0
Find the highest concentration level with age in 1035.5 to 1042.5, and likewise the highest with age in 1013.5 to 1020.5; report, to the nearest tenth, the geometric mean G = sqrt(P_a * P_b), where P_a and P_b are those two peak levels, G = 9.8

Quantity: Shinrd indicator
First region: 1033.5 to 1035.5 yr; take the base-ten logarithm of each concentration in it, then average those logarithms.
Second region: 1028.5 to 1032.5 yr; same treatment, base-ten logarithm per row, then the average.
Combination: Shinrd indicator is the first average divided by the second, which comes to 1.00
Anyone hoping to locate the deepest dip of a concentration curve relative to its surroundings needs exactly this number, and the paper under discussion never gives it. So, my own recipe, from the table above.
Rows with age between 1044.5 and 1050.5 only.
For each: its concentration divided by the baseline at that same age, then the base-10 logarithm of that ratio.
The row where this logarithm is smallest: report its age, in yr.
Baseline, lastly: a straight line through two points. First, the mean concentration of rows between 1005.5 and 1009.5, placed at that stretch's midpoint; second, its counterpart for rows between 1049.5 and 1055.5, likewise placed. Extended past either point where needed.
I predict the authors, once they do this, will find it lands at 1046.0 yr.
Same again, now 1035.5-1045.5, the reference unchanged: 1042.0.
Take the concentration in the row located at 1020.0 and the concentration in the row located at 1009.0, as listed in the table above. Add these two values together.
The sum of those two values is 18.1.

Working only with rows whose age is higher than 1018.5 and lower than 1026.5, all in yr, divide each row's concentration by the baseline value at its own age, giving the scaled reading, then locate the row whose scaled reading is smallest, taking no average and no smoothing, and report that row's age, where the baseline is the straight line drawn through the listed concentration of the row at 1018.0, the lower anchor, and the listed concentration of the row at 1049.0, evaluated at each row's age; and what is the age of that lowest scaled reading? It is 1024.0 yr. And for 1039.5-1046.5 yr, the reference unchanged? 1042.0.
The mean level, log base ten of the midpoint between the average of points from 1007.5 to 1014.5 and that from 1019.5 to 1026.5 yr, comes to 0.963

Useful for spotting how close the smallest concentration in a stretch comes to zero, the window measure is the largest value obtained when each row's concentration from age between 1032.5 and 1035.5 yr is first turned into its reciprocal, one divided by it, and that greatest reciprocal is 0.100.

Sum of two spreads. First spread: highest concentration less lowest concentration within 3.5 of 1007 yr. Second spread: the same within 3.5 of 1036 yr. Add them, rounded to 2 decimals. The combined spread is 1.22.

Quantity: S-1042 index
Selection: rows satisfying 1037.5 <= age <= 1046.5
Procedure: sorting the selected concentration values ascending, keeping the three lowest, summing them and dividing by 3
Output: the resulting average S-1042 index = 9.5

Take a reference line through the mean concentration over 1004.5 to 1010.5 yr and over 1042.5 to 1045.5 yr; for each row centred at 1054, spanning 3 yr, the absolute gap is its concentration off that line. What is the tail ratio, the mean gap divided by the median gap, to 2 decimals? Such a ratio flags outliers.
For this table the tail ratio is 0.82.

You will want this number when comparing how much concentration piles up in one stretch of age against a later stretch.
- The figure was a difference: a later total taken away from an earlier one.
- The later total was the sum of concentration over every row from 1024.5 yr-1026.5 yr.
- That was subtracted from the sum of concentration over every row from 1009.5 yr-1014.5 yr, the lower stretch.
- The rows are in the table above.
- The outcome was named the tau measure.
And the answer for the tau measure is 24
